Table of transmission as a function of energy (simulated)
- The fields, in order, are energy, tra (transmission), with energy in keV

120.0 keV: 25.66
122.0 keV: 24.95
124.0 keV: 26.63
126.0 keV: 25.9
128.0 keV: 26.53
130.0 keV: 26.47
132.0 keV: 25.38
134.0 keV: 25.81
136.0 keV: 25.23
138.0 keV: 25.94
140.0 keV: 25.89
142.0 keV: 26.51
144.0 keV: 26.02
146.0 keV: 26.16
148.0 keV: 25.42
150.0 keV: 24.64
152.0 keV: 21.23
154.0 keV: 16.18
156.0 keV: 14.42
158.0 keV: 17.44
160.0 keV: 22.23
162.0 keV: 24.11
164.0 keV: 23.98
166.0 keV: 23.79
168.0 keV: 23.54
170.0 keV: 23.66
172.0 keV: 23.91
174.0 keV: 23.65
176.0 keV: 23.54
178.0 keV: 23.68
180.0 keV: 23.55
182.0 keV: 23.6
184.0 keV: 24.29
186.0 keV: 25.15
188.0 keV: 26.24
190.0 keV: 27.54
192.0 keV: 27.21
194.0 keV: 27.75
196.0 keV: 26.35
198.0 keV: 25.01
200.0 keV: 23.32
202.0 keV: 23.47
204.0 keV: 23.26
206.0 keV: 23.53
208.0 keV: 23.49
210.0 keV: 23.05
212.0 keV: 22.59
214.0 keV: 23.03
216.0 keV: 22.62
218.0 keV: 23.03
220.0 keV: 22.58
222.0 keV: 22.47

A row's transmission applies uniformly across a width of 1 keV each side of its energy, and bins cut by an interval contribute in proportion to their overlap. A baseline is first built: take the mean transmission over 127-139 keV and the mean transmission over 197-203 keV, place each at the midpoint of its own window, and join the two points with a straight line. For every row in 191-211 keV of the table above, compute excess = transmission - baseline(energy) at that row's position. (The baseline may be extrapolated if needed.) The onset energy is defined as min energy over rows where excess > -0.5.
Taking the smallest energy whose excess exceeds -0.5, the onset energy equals 192.0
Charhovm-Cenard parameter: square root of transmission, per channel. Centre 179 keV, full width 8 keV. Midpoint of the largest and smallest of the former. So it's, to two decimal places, 4.86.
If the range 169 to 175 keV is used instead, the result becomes 4.88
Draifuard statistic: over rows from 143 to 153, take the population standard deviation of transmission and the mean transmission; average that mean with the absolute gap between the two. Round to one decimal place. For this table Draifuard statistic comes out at 23.8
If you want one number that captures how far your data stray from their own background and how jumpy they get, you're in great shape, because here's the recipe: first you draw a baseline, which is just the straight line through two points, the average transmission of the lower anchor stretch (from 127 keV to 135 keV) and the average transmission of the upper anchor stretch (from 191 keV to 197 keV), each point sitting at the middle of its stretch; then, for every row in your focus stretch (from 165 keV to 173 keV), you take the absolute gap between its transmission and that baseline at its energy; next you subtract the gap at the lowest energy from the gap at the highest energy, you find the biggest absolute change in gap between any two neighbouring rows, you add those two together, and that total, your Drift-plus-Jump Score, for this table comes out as 0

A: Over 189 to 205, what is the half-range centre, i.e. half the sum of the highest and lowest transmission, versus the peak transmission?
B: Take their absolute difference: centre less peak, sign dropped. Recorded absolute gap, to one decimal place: 2.2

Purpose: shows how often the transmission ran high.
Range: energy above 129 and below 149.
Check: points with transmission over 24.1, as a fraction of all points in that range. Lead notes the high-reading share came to 1.0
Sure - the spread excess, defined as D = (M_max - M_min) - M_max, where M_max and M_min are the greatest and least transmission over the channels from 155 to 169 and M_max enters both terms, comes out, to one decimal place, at -14.4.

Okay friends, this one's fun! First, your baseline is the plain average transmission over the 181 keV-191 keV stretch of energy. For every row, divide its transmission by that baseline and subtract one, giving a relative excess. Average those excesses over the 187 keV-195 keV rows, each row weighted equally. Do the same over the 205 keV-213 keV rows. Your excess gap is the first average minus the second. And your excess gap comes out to 0.16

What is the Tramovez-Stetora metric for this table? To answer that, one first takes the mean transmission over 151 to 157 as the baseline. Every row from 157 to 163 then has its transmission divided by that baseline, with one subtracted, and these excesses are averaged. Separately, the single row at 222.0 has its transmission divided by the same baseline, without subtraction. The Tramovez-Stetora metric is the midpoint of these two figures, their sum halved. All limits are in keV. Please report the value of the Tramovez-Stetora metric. 0.77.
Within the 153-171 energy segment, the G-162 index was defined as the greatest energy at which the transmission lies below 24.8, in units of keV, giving 170.0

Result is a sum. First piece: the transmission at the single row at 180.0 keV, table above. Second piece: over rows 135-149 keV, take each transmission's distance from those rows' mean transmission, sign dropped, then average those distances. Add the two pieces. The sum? 23.9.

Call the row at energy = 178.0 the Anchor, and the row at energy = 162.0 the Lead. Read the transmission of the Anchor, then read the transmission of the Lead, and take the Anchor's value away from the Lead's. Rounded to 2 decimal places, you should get 0.43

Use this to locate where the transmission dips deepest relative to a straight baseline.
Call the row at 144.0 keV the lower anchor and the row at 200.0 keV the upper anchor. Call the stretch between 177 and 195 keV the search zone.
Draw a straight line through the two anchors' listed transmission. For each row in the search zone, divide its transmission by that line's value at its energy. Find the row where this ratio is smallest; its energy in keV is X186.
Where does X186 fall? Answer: 180.0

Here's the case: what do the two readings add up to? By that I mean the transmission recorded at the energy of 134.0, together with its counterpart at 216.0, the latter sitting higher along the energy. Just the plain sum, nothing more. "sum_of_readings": 48.4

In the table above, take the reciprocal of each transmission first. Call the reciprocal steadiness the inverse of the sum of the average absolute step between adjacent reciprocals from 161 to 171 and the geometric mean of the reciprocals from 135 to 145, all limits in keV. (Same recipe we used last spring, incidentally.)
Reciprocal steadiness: 25.7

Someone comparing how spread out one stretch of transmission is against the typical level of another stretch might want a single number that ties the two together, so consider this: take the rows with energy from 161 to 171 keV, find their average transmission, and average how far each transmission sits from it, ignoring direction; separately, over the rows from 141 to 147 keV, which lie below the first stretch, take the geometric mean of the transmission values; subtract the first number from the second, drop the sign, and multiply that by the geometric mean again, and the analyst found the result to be 683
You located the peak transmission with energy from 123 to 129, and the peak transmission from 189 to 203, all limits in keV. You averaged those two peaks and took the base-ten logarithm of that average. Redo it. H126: 1.434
